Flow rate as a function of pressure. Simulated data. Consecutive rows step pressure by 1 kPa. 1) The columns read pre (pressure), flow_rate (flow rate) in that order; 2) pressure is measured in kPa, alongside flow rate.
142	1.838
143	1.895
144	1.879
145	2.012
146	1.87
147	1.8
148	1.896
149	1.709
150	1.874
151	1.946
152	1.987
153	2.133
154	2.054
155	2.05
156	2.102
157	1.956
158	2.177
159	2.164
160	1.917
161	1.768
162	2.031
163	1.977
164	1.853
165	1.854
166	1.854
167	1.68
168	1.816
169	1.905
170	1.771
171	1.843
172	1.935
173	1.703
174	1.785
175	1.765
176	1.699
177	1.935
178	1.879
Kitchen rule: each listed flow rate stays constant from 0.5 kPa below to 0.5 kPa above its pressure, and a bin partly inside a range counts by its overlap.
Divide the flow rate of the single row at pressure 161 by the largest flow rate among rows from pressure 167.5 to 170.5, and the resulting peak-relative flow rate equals 0.93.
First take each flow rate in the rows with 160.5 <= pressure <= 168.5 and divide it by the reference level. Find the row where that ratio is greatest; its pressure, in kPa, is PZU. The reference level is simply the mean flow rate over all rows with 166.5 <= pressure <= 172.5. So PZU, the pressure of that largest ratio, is 162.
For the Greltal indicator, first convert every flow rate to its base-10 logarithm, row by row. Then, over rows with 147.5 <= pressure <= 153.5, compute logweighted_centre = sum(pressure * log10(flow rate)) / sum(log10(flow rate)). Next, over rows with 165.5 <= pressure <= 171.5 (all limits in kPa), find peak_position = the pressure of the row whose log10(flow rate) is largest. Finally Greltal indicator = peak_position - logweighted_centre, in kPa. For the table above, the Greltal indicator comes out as 18.4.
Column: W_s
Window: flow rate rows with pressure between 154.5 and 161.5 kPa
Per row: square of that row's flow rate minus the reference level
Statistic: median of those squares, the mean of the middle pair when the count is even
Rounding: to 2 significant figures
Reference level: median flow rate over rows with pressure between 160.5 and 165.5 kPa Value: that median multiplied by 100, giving 3.8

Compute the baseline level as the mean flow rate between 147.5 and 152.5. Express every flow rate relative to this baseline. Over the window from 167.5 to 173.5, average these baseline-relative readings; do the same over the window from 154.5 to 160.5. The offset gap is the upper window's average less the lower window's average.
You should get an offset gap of -0.23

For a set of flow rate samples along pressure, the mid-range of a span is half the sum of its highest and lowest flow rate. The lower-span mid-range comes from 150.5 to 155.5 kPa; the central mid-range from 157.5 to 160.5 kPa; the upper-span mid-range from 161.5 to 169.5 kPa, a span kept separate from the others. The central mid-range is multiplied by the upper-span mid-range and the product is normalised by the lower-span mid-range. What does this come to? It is 1.86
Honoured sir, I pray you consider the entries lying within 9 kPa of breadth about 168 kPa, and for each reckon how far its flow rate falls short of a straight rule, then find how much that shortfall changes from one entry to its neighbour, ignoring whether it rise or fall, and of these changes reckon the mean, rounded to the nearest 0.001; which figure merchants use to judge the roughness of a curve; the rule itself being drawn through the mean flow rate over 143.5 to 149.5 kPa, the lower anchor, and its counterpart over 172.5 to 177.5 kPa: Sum 0.089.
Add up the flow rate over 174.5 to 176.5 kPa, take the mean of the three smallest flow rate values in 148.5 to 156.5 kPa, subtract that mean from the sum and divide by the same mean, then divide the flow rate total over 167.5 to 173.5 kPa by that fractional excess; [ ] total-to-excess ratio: 12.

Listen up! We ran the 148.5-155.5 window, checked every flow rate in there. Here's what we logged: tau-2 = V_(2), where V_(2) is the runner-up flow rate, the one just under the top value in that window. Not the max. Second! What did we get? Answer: 2.054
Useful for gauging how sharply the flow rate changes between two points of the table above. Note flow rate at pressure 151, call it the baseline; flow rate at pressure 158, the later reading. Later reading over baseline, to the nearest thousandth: 1.119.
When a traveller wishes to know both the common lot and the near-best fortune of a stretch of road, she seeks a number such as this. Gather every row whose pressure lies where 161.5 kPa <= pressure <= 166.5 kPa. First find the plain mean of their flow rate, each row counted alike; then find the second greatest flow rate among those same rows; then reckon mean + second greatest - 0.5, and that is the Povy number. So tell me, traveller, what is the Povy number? 3.4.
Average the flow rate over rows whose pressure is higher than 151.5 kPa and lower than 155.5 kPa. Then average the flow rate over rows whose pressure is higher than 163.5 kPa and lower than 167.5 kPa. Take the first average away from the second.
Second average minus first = -0.25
